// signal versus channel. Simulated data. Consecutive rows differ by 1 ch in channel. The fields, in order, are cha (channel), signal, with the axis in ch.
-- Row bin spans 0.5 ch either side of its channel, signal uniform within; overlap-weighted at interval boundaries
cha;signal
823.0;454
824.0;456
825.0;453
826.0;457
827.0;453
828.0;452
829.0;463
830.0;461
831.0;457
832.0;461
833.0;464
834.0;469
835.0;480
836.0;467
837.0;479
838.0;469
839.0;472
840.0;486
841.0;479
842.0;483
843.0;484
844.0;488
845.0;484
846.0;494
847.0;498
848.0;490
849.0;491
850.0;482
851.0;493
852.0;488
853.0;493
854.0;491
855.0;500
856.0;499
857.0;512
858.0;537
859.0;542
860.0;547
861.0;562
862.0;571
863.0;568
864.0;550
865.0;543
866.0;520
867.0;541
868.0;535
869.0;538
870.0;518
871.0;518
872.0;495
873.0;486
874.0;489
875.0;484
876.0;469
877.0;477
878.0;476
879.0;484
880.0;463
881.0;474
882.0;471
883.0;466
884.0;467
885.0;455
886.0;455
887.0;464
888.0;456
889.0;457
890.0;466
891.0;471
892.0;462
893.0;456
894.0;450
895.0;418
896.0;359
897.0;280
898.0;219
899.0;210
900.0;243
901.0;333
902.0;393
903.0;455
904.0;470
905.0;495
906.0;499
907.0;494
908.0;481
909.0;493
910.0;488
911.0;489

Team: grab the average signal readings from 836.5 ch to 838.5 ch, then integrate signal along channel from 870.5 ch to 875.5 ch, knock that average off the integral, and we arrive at 1998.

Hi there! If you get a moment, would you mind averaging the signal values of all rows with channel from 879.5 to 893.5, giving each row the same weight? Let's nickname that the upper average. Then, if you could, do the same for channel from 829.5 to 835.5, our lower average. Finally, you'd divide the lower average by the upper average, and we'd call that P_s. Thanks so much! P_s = 1.0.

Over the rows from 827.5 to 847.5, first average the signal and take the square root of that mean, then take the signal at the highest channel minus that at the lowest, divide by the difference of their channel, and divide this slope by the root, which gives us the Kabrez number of 0.11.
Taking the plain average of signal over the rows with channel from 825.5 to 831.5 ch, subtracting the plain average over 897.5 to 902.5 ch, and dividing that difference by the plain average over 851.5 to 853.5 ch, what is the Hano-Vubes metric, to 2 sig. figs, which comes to 0.36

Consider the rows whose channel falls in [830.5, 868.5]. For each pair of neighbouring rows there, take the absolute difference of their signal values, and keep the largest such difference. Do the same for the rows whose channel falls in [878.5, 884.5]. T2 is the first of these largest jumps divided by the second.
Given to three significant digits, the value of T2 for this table 1.19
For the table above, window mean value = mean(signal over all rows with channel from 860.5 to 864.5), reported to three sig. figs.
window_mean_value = 563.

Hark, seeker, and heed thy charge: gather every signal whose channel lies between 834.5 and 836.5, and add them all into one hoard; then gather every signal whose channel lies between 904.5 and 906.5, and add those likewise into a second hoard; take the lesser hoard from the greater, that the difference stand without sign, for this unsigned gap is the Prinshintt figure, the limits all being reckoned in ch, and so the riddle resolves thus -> 47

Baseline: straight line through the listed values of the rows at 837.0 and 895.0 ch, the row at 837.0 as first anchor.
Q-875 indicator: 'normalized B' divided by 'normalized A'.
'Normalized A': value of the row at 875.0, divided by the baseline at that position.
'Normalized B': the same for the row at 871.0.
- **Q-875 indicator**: 1.06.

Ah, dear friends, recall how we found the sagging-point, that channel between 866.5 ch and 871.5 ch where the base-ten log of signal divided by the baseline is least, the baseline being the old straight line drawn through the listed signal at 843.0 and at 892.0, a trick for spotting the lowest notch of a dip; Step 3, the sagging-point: 870.0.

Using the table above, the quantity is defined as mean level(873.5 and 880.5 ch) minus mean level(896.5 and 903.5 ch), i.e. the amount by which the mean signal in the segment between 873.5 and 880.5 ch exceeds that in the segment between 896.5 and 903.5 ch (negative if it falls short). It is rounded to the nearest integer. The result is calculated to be 173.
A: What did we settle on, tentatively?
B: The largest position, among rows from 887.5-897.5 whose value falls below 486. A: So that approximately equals 897.0 ch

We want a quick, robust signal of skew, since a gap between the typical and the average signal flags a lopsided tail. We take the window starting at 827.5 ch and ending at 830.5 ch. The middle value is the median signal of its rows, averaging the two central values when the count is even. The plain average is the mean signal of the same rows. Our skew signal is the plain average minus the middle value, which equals -2.3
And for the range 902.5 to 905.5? 3.3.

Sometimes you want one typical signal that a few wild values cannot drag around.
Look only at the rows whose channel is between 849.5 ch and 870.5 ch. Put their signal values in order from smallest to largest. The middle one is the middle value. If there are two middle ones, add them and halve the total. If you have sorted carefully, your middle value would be 535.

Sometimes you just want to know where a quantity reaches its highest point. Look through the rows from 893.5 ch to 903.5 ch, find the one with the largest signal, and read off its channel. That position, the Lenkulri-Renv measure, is 903.0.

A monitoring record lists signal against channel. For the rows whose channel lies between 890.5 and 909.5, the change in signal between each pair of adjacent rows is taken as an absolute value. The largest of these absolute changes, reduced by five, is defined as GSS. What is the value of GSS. 85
